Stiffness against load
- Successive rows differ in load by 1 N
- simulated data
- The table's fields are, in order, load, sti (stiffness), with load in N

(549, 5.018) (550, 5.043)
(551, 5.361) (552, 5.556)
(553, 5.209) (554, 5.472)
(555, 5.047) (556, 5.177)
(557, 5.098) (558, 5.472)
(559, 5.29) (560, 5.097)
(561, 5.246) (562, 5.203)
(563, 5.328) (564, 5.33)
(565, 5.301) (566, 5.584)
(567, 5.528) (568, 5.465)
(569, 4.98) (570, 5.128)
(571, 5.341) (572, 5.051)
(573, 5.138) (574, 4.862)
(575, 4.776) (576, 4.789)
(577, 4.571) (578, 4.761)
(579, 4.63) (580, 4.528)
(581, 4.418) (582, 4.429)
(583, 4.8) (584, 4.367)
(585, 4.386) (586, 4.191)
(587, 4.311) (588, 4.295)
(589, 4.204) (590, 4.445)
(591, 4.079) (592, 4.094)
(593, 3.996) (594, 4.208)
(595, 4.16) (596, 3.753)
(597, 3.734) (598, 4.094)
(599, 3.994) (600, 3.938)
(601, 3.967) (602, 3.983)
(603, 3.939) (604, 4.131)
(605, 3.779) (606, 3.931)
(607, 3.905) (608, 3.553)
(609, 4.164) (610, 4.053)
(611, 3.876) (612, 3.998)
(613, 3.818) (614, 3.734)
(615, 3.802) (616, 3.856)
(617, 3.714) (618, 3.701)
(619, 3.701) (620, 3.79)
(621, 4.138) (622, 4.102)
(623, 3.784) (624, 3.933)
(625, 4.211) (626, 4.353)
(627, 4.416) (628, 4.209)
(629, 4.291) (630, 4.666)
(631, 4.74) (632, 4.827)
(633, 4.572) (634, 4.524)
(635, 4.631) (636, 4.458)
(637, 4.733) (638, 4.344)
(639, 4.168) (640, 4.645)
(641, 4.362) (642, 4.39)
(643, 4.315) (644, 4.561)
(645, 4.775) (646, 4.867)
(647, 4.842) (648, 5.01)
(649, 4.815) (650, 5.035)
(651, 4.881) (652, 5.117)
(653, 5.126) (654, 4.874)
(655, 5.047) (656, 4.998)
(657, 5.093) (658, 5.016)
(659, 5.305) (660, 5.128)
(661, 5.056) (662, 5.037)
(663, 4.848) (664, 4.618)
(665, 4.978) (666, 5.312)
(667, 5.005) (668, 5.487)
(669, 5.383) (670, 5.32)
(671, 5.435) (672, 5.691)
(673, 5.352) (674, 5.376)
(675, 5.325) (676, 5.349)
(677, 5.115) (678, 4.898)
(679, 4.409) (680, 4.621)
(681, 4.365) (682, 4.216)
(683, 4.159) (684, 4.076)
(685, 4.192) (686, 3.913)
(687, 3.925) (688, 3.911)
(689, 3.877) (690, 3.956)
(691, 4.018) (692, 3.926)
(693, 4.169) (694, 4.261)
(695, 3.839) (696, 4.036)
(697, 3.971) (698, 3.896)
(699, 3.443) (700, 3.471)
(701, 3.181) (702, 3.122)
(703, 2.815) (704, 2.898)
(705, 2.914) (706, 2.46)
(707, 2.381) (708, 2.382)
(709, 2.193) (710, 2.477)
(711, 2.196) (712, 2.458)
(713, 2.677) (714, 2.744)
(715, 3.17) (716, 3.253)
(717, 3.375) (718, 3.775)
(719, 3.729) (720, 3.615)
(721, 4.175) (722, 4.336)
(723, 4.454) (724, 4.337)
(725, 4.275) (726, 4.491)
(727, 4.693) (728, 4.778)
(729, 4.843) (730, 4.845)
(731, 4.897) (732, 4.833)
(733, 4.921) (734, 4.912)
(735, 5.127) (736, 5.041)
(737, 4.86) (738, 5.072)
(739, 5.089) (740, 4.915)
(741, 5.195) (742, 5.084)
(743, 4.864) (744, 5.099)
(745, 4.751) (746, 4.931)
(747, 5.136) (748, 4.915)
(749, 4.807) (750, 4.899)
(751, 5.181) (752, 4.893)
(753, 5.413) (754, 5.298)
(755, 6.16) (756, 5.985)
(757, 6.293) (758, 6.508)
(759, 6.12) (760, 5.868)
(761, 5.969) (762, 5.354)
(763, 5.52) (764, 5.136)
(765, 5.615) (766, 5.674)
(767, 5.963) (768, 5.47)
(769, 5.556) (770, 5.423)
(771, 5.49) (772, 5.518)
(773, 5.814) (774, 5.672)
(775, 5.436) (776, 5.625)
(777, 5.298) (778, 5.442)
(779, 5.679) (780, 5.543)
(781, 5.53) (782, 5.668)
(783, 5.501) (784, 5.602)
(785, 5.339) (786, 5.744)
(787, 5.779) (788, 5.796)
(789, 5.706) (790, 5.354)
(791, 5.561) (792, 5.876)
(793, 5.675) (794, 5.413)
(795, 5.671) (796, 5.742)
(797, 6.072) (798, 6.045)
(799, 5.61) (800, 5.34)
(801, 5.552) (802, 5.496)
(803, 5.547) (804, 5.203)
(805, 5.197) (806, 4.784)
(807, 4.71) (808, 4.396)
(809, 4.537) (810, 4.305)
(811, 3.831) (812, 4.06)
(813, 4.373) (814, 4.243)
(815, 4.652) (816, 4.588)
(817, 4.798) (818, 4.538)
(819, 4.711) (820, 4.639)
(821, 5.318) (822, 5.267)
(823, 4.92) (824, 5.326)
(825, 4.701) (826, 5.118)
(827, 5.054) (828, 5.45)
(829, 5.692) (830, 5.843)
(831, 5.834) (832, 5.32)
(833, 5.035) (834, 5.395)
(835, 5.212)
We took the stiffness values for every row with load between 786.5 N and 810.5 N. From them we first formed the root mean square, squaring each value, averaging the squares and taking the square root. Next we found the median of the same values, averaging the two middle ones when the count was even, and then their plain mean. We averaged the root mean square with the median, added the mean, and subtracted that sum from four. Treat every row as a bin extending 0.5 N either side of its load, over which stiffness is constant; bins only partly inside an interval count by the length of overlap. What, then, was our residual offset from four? -6.9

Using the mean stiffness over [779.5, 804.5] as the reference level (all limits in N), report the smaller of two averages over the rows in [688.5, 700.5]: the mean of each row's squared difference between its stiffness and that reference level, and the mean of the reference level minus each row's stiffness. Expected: 1.7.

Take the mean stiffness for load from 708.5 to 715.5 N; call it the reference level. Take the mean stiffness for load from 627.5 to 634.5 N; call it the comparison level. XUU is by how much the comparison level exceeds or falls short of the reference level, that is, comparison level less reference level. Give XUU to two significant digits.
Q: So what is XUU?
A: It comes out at 2.0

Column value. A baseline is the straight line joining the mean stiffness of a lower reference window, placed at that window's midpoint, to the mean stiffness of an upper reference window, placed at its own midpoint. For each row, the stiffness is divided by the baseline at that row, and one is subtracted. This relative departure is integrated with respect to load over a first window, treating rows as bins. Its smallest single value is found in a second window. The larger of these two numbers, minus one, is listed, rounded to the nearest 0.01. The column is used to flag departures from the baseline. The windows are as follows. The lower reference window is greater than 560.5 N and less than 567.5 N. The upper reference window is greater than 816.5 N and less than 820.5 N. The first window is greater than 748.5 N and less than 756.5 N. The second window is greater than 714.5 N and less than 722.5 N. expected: -0.21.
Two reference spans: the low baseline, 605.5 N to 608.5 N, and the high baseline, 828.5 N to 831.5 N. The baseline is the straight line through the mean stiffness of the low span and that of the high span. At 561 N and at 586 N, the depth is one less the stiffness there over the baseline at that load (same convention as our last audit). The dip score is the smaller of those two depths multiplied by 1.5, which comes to -0.8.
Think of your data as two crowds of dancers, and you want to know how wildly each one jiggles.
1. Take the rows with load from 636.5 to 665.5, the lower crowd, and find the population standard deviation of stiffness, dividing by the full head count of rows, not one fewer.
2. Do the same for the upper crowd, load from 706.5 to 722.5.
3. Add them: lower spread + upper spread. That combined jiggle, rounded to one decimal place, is 1.0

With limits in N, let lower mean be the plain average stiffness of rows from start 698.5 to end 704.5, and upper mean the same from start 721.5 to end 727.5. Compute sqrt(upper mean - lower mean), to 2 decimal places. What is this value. 1.13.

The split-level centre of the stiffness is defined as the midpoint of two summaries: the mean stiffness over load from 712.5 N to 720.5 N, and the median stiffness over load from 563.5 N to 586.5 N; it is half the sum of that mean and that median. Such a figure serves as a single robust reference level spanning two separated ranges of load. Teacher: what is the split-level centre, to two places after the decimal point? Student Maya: 4.05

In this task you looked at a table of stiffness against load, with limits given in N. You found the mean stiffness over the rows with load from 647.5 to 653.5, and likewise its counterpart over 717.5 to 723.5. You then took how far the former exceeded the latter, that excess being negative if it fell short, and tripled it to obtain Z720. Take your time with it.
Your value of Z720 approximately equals 3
